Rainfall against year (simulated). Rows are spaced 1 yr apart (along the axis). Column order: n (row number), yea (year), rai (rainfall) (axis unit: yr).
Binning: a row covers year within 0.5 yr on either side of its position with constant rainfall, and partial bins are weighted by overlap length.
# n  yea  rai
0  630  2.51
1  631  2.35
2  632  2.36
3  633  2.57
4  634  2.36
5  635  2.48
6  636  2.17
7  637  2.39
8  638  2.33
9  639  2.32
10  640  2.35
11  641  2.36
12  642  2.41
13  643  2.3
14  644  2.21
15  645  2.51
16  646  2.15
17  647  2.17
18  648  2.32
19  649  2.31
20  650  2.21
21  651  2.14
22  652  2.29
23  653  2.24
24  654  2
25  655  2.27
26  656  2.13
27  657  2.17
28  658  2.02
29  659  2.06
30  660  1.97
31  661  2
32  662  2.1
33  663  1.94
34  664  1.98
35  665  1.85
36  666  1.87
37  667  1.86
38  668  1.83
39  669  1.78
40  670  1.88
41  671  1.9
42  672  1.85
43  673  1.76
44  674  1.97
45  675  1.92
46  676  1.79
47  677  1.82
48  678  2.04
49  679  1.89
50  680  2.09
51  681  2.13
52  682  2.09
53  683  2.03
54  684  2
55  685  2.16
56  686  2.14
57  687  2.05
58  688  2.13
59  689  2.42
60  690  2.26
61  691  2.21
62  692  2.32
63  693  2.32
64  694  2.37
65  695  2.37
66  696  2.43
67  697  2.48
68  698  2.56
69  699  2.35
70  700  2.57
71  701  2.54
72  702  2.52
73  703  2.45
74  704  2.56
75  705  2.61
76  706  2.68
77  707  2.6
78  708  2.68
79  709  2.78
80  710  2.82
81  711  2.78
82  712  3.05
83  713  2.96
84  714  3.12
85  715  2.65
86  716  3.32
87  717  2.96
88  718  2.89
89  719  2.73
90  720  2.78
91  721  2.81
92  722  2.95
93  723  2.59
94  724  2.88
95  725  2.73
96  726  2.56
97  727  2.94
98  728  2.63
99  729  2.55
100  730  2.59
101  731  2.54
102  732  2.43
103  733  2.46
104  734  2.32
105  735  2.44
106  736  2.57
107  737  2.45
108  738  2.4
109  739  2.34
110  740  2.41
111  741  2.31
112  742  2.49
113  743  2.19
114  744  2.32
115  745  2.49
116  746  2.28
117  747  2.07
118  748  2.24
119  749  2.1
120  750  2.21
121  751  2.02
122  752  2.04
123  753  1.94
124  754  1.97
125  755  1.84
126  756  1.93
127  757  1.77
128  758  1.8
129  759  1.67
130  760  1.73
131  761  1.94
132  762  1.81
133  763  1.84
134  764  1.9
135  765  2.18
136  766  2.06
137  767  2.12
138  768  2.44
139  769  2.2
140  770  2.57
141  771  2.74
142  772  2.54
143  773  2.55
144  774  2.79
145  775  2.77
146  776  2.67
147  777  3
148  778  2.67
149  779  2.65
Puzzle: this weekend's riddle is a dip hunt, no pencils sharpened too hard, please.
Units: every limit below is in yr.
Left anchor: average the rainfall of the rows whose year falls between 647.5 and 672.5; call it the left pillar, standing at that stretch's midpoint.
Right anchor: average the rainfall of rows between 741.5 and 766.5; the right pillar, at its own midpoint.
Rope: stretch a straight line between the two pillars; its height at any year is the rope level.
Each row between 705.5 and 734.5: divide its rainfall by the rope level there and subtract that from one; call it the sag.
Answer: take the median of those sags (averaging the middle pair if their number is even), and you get -0.34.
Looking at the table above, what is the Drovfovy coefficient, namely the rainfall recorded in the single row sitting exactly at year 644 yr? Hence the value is 2.21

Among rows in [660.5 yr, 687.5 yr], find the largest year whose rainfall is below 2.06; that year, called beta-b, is 687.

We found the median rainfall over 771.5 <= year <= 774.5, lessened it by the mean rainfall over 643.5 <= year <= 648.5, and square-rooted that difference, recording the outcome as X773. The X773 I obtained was 0.53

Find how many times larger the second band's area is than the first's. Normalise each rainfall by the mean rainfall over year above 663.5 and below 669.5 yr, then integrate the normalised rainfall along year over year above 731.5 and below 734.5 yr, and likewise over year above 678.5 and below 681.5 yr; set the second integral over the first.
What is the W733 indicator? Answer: 0.85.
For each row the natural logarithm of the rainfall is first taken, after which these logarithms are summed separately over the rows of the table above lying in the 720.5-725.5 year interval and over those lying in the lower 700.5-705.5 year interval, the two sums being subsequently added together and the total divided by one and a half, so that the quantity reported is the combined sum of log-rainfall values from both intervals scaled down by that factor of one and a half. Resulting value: 6.5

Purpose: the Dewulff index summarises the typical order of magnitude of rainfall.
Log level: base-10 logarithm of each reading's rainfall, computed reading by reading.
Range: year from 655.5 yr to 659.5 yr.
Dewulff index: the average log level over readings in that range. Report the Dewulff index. 0.32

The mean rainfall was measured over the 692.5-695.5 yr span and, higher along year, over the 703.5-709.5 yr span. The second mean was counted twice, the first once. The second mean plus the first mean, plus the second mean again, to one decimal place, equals 7.7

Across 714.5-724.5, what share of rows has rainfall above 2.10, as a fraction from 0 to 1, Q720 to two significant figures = 1.0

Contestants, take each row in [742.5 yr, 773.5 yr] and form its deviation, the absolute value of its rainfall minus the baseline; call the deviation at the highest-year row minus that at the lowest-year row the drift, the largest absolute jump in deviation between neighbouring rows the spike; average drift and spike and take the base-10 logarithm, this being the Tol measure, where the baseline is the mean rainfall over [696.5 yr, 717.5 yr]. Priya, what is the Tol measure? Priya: -2.3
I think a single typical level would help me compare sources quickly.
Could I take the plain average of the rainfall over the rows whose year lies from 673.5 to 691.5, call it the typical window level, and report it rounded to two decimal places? 2.06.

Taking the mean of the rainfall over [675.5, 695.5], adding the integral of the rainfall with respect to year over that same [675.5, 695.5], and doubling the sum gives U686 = 90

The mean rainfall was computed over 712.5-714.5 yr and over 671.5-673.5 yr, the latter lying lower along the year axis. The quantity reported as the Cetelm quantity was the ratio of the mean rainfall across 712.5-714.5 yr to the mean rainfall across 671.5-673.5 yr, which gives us 1.68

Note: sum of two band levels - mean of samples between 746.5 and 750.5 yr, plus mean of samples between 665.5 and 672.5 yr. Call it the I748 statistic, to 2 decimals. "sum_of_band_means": 4.01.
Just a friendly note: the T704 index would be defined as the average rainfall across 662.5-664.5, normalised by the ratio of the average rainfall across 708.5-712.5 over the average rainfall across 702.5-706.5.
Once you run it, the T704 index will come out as 1.8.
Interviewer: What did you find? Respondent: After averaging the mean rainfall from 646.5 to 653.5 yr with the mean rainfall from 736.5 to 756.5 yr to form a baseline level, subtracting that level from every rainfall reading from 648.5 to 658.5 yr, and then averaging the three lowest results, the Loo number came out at -0.17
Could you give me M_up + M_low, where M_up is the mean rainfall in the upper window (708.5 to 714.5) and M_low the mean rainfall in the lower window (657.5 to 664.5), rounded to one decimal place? 4.9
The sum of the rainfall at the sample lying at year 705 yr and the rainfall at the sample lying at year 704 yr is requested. 5.17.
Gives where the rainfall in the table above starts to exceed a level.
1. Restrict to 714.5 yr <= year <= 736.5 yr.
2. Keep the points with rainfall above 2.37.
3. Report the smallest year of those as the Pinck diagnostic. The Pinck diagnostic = 715 yr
